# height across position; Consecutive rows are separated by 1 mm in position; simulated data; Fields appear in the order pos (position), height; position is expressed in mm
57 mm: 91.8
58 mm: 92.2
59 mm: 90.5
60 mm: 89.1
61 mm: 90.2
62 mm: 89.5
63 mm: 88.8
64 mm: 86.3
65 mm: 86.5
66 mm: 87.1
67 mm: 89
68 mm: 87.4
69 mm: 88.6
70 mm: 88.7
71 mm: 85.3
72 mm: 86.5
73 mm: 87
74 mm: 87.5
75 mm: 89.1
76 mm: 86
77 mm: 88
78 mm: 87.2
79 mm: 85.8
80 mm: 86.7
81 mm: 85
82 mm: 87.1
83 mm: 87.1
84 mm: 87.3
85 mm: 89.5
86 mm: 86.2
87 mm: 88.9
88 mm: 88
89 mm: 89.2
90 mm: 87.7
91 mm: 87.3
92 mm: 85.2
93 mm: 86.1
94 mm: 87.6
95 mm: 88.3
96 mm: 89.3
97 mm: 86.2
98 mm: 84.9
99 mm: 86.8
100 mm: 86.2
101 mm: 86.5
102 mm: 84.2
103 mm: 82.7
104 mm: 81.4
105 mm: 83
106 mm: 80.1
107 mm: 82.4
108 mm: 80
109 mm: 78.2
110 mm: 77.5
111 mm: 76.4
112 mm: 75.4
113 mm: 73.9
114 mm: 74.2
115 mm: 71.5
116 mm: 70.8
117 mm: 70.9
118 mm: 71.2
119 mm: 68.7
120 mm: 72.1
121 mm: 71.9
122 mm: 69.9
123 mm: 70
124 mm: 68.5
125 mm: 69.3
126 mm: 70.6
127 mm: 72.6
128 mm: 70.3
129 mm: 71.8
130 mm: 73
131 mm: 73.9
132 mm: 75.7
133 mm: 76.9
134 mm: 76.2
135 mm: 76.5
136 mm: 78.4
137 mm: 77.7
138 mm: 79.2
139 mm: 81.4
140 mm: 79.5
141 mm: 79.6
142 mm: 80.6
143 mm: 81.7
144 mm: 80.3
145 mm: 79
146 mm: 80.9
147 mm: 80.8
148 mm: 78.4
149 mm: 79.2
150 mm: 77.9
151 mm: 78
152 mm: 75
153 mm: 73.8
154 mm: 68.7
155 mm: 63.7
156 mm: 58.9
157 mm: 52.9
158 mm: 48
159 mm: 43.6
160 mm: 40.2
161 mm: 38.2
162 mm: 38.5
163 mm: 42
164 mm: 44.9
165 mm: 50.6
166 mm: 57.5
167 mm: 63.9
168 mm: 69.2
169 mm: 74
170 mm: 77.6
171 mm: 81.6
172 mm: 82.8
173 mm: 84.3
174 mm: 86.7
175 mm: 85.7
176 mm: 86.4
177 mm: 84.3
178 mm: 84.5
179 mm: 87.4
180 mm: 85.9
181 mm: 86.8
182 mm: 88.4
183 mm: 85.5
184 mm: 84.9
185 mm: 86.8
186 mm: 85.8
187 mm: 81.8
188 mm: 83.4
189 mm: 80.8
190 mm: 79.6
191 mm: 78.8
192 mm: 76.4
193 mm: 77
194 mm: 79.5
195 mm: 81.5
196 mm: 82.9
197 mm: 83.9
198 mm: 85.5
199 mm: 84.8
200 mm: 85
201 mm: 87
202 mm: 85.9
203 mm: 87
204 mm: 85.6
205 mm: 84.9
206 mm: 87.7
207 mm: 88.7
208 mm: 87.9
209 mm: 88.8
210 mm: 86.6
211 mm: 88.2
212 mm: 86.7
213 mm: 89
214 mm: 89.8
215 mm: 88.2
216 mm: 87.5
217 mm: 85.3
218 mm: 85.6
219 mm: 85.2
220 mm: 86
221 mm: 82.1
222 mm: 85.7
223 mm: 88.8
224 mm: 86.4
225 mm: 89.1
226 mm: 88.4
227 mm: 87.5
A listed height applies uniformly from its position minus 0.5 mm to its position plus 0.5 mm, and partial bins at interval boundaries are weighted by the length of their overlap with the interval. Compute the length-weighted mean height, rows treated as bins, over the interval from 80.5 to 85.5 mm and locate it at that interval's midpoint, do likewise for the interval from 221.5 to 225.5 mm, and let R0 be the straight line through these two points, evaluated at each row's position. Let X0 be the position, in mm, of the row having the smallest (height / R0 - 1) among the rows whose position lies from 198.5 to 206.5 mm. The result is 199 mm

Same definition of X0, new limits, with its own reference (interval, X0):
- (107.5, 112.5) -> 112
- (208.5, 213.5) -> 210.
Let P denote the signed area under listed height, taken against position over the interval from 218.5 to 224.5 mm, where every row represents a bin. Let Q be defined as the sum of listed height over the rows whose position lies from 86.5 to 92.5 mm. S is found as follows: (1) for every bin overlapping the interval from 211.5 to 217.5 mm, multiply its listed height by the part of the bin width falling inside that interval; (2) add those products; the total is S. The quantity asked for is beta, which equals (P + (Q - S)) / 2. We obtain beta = 257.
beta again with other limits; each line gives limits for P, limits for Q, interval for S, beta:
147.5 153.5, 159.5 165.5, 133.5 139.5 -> 124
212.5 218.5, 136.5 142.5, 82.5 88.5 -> 238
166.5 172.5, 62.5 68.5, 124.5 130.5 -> 273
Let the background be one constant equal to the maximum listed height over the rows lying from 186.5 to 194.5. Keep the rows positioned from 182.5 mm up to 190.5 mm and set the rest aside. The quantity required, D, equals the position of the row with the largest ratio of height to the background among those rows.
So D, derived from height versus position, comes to 185 mm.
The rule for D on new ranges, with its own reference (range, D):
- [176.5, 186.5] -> 182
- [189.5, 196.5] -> 196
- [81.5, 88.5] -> 85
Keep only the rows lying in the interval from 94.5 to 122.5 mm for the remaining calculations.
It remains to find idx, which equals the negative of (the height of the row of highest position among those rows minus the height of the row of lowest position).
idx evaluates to 18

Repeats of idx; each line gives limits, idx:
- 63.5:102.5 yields 2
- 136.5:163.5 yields 36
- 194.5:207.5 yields -7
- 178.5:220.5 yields 1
